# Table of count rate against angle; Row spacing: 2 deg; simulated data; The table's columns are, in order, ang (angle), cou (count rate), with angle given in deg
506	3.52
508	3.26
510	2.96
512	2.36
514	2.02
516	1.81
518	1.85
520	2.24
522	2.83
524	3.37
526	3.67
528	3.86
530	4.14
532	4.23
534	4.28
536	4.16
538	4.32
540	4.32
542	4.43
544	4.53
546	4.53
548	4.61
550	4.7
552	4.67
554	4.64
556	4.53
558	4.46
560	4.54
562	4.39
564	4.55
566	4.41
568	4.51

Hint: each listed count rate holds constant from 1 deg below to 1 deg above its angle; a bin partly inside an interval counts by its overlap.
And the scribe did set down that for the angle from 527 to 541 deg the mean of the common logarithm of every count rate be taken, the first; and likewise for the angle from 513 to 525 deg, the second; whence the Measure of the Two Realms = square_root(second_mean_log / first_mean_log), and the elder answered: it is 0.76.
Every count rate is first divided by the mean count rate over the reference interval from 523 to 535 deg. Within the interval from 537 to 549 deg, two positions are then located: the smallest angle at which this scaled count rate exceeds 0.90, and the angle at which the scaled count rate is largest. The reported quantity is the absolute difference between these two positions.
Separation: 10 deg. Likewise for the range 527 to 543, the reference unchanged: 14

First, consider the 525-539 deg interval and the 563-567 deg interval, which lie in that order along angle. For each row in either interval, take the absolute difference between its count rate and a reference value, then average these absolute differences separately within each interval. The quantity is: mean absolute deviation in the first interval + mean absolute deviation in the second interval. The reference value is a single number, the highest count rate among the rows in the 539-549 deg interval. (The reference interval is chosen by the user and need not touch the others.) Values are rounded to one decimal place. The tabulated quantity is 0.6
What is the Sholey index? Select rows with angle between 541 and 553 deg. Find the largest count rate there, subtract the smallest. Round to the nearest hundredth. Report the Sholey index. 0.27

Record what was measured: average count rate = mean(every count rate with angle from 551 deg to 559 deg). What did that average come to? 4.6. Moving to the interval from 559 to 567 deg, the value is 4.5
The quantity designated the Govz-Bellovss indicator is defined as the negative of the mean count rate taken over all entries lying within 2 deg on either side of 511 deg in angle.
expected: -2.7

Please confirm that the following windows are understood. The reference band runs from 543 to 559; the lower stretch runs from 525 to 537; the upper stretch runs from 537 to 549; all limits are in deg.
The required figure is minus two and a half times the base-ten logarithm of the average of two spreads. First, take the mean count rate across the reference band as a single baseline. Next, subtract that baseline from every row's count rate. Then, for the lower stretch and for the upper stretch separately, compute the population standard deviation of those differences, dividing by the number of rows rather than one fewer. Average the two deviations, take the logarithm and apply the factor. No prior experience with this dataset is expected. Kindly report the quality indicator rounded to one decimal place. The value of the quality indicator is 2.0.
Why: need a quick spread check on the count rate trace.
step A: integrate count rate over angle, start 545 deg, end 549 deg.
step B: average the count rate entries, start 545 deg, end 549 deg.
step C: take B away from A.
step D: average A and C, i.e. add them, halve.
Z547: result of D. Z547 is 16.0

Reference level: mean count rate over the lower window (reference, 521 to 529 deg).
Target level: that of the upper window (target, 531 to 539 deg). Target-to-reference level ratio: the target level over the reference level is 1.2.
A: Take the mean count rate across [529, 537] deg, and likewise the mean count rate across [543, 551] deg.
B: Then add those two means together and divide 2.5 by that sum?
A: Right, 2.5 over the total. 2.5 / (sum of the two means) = 0.284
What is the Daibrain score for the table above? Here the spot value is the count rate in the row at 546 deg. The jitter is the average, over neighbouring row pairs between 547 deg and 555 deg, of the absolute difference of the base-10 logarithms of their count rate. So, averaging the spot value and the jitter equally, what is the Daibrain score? 2.27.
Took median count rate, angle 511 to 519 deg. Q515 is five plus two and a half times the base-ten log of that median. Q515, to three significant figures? 5.72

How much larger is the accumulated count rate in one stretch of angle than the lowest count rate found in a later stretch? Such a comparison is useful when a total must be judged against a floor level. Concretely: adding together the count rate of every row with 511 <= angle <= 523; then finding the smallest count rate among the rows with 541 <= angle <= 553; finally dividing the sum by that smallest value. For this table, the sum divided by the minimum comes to 3.0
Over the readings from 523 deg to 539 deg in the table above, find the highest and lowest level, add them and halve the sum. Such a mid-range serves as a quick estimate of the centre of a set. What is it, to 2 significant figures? 3.8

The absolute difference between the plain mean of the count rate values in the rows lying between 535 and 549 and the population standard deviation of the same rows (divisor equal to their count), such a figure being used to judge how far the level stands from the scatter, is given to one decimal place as 4.3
